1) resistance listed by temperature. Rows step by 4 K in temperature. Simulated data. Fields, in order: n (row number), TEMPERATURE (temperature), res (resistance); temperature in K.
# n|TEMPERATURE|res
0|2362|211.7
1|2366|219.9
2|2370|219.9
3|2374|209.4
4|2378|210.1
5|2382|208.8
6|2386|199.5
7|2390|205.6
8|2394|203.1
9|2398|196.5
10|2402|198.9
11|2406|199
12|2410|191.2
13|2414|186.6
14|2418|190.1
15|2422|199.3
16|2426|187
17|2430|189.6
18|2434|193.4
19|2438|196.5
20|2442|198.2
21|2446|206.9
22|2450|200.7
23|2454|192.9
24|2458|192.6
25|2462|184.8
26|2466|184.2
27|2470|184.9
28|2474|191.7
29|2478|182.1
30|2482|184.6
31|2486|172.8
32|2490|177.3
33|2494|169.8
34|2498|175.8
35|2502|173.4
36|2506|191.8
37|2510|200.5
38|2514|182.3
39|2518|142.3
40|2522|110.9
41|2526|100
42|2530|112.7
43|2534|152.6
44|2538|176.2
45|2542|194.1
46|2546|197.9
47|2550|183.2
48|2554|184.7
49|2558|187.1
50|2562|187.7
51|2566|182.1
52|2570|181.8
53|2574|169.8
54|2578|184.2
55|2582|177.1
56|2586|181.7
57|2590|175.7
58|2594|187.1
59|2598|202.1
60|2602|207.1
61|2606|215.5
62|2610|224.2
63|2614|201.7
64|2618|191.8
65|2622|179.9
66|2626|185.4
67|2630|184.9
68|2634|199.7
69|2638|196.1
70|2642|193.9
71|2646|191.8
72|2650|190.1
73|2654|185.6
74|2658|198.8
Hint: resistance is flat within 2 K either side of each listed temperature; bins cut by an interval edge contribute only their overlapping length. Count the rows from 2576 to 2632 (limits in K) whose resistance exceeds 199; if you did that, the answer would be 5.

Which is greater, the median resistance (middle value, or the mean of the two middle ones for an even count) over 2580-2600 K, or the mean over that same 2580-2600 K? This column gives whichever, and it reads 185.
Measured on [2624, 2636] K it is 190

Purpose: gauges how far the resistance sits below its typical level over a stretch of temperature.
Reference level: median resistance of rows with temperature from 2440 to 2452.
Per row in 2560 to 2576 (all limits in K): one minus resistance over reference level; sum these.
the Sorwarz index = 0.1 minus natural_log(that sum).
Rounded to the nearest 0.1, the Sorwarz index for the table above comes 1.0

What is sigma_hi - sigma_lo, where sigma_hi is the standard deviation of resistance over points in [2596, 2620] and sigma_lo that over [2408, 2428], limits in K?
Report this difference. 6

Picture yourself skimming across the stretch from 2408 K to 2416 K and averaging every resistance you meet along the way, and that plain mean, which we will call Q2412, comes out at 189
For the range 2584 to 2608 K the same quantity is 195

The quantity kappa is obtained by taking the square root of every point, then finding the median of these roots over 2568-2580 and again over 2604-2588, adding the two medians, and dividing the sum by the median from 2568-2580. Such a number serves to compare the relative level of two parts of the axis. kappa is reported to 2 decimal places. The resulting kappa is 2.03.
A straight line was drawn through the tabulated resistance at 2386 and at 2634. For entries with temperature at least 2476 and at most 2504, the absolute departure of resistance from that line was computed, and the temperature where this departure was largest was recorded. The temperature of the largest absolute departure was 2494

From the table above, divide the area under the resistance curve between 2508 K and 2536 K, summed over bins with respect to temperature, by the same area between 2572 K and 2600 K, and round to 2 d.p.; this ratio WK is 0.78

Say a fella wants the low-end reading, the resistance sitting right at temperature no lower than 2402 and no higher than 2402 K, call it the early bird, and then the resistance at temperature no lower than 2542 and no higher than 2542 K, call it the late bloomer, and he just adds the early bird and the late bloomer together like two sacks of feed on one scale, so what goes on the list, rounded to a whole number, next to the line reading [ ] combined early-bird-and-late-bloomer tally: 393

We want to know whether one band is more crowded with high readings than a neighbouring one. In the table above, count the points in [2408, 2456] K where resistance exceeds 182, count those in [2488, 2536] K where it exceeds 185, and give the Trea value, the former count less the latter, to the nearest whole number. 10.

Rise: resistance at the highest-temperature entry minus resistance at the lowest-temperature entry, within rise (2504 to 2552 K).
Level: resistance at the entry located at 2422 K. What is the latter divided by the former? -23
